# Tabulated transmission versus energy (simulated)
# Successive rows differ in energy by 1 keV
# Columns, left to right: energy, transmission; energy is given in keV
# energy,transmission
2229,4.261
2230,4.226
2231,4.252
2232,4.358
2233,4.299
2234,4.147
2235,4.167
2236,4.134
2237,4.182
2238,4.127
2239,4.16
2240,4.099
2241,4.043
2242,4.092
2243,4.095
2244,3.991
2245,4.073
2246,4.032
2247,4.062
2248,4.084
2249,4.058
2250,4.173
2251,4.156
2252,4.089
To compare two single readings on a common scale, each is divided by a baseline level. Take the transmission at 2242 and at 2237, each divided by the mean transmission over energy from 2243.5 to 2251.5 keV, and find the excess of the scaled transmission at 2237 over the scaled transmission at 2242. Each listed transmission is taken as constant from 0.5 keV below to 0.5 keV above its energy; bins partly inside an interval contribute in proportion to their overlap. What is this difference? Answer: 0.022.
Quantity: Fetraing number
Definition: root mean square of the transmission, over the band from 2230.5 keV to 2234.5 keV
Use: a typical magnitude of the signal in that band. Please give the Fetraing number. 4.26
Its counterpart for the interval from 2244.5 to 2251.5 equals 4.09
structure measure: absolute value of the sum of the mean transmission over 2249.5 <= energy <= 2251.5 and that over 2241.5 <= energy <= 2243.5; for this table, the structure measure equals 8.26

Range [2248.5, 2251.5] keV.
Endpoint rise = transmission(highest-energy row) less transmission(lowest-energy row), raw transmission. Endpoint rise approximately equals 0.10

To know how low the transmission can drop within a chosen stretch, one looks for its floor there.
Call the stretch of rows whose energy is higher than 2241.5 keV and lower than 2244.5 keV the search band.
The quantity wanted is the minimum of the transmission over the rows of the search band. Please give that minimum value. 3.991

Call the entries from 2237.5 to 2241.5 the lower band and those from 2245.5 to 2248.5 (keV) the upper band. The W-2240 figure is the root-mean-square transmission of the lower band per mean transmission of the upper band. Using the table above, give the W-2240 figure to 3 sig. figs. 1.01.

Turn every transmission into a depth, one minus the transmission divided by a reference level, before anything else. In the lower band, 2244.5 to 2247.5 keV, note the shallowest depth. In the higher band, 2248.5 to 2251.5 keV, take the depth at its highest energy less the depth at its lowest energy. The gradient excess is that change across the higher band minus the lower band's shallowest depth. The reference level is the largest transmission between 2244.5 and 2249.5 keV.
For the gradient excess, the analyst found -0.027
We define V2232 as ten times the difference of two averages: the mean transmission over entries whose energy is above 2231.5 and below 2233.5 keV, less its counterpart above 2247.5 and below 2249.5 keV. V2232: 2.6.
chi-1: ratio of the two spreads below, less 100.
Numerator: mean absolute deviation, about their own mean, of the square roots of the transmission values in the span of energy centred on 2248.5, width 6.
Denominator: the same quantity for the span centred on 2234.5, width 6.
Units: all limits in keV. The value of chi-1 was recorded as -99.4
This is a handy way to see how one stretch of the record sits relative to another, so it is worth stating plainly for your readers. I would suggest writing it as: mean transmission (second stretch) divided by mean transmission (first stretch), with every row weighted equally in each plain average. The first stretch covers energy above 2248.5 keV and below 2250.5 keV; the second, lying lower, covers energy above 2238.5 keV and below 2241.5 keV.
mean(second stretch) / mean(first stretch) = 1.00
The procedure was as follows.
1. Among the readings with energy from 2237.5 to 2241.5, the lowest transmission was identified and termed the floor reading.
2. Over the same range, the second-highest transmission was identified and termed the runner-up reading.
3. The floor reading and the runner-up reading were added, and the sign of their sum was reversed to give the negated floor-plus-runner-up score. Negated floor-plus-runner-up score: -8.17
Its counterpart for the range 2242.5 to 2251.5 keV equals -8.15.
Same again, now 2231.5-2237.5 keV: -8.43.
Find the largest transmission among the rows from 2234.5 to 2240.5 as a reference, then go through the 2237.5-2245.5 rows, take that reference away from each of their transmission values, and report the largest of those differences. -0.022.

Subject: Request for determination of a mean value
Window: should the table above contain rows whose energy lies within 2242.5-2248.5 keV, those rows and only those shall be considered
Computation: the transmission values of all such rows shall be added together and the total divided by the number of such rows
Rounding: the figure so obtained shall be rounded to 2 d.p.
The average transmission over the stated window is 4.06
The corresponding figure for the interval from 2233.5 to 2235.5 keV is 4.16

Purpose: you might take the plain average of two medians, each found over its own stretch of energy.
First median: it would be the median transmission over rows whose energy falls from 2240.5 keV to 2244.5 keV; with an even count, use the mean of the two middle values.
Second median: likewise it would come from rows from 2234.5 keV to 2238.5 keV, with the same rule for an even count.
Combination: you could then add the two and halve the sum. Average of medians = 4.11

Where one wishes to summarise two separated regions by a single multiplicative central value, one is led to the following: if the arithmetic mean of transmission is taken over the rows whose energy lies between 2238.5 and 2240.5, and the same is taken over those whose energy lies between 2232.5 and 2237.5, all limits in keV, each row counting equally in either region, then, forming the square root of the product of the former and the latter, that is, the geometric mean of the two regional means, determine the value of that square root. 4.16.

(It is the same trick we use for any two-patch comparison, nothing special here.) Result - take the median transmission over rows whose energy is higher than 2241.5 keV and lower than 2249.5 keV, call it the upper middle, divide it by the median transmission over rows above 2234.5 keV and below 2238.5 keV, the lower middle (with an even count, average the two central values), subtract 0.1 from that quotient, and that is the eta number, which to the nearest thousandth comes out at 0.880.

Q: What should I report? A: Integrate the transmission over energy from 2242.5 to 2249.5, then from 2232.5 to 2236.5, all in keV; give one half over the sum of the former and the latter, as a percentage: 1.11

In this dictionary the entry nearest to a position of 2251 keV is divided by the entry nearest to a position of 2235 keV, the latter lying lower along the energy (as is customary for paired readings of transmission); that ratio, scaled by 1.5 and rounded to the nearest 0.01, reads 1.50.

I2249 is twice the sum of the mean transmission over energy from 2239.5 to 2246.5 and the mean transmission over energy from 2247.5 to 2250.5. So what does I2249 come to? 16.3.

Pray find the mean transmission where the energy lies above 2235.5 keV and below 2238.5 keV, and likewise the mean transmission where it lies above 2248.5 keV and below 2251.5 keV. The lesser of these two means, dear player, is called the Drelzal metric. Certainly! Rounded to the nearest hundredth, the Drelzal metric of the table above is 4.13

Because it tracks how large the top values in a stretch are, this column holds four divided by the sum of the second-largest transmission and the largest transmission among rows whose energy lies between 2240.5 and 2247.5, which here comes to 0.4886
